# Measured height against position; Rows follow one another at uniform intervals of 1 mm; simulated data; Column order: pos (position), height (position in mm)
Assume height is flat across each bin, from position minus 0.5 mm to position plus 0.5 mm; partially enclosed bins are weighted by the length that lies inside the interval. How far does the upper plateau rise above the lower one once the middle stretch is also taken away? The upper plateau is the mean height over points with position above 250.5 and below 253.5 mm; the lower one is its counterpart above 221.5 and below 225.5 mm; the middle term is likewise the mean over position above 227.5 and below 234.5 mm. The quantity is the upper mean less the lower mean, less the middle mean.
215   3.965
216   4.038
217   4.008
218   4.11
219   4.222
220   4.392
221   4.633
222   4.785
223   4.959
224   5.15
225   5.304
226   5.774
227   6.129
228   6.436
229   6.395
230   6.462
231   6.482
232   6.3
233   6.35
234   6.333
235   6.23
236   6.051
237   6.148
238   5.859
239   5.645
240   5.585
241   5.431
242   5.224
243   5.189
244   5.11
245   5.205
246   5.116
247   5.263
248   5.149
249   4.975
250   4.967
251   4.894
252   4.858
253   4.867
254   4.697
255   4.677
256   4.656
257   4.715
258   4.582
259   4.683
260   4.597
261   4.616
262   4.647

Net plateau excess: -6.6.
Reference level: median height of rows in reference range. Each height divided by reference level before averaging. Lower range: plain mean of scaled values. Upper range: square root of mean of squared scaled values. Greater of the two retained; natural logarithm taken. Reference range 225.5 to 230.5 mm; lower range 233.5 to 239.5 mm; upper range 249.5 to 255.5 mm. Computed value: -0.056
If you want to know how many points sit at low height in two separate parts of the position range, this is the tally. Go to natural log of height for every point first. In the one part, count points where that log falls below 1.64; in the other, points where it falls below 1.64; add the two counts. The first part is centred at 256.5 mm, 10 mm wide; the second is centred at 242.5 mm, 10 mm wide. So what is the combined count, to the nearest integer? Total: 12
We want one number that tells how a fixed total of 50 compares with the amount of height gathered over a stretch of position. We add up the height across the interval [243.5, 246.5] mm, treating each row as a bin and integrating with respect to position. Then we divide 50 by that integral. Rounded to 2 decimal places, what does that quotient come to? 3.24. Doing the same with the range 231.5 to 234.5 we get 2.63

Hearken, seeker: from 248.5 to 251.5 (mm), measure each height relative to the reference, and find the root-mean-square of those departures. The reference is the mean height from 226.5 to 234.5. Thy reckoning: 1.4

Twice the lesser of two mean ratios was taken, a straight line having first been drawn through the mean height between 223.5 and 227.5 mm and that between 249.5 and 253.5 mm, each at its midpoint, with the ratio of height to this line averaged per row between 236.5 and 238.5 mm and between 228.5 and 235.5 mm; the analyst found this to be 2.278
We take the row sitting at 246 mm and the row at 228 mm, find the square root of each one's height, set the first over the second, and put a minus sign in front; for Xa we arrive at -0.89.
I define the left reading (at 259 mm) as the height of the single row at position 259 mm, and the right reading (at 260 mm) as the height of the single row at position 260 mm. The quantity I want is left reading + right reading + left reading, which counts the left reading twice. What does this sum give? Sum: 14.0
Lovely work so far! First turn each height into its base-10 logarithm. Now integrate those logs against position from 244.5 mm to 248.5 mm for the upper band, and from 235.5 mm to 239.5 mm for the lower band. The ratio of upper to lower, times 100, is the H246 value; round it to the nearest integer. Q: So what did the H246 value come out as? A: 93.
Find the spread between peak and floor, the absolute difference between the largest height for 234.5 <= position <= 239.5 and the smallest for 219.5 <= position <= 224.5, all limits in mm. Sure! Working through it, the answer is 1.8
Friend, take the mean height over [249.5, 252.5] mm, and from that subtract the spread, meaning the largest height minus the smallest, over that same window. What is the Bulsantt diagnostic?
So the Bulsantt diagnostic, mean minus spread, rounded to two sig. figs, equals 4.8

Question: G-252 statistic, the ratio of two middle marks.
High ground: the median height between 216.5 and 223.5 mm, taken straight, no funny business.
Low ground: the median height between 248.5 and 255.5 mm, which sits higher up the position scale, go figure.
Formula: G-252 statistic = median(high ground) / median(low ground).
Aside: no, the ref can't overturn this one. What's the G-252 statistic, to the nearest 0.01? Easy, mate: 0.90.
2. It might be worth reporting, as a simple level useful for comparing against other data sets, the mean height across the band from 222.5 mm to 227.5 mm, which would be 5.5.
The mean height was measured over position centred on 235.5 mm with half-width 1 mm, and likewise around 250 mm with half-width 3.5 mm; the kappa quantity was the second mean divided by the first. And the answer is 0.81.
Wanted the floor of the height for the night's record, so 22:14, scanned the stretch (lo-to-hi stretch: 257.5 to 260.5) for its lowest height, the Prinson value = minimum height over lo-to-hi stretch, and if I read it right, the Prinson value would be 4.582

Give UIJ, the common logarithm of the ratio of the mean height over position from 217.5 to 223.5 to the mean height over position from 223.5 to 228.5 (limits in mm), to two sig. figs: -0.11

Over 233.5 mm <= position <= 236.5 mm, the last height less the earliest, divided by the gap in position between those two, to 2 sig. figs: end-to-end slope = -0.14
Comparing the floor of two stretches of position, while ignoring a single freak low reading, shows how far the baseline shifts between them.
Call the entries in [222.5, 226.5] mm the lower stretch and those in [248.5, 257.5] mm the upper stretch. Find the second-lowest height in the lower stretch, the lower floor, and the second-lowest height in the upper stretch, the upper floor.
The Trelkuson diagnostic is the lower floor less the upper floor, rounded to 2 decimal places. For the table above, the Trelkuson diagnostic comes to 0.47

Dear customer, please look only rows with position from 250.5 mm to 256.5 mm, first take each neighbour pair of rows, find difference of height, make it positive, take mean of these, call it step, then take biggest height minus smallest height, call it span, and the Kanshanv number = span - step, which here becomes 0.19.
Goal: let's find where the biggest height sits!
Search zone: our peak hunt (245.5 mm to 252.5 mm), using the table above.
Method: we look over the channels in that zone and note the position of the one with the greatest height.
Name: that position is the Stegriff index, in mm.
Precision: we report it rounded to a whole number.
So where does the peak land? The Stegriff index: 247 mm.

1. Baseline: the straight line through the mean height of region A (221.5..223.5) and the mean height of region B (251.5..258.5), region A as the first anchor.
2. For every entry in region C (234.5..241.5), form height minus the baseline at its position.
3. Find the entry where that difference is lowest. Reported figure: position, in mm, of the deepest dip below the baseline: 241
